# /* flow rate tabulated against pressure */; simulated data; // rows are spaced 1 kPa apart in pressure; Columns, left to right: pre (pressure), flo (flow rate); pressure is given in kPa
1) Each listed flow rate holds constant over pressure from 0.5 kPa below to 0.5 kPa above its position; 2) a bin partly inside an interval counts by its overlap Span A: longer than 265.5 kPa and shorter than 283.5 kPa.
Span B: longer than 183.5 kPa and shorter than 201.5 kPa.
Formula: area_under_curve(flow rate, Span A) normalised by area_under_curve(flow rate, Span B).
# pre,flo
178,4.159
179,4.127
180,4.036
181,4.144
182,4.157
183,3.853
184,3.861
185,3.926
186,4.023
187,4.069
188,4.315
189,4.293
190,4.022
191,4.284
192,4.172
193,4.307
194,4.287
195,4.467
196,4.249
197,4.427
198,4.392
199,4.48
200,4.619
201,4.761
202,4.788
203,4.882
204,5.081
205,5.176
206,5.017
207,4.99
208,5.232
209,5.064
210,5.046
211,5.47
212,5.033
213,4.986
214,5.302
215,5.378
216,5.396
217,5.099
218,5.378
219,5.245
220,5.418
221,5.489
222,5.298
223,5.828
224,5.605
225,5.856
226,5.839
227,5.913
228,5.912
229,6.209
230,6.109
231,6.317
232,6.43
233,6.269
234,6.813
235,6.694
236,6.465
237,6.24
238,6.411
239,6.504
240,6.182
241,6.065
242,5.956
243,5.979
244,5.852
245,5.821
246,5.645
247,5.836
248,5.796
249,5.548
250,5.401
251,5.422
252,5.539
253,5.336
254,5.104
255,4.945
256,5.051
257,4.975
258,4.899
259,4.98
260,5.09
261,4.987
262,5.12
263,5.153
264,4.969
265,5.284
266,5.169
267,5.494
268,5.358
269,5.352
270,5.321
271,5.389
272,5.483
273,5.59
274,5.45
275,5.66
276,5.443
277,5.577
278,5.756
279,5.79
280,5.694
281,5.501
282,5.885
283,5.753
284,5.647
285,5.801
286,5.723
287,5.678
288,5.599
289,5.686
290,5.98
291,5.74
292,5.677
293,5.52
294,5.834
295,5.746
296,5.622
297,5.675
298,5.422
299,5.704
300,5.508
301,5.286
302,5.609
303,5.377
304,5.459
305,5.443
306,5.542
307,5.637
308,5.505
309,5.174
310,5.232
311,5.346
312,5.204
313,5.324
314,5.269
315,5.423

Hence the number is 1.30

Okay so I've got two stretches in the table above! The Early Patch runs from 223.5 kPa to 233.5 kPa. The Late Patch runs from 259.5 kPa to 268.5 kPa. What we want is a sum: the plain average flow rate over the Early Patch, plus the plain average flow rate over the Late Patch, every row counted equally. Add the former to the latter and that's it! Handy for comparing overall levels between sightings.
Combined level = 11.2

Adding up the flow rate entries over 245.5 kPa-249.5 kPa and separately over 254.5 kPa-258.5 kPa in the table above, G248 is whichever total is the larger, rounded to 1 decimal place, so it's 22.8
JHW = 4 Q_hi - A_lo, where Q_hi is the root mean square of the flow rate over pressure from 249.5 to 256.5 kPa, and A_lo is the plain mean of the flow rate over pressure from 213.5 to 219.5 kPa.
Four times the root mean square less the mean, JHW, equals 15.7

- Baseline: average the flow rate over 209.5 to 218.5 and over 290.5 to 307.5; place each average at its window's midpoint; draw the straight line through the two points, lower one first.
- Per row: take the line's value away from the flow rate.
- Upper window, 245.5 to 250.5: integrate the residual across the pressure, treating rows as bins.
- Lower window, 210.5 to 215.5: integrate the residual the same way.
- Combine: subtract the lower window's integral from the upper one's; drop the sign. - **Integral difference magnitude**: 1.3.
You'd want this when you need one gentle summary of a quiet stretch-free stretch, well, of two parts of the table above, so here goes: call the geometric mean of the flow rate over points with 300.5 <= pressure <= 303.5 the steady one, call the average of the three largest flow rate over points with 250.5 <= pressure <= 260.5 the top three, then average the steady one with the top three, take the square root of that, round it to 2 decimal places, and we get 2.33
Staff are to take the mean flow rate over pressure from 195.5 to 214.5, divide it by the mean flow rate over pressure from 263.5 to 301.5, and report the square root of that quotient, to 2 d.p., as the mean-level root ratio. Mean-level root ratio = 0.94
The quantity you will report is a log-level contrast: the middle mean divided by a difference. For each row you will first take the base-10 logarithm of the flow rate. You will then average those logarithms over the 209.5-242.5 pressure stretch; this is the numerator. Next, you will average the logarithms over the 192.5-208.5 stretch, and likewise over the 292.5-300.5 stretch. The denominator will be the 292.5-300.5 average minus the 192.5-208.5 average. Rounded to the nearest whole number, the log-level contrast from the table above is 10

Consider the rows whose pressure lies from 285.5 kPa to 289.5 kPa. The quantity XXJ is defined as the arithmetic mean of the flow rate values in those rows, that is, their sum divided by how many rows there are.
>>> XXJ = 5.7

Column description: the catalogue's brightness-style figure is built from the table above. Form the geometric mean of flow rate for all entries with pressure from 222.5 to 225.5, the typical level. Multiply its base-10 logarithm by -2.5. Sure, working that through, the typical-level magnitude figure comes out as -1.90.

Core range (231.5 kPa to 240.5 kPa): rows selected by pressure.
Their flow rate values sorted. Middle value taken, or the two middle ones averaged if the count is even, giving 6.4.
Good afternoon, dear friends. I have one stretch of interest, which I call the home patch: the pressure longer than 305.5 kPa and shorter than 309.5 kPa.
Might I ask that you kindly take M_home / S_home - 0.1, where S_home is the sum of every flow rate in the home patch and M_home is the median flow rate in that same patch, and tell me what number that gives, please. 0.1527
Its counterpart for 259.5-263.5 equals 0.1509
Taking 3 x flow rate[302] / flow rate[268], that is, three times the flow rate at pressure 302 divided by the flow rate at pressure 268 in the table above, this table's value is 3.1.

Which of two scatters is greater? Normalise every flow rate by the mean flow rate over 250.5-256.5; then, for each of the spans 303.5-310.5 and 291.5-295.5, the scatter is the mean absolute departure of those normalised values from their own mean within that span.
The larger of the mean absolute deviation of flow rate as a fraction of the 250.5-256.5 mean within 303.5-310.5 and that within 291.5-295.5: 0.0245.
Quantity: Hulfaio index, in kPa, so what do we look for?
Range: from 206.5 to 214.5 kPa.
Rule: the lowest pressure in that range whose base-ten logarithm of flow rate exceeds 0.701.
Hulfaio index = 208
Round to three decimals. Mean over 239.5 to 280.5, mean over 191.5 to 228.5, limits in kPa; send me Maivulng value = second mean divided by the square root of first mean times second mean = 0.965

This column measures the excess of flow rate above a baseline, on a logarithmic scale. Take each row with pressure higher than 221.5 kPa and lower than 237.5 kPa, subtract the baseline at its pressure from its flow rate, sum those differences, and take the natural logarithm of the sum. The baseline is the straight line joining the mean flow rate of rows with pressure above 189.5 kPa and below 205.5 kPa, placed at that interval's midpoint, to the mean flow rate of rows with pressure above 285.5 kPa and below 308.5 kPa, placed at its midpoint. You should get 3.0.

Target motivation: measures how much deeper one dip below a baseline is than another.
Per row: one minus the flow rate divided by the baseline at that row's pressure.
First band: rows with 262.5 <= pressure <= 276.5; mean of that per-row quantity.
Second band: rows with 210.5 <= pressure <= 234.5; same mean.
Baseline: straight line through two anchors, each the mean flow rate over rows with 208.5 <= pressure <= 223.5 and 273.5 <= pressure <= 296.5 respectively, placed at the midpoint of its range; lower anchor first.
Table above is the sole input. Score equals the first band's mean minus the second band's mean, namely 0.11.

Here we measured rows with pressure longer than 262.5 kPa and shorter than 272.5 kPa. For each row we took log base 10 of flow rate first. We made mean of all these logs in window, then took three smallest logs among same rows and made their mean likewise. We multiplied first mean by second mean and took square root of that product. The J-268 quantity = 0.716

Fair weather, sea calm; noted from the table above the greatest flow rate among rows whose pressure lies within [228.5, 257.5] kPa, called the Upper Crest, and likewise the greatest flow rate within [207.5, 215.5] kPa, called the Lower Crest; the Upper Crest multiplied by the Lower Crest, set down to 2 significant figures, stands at 37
